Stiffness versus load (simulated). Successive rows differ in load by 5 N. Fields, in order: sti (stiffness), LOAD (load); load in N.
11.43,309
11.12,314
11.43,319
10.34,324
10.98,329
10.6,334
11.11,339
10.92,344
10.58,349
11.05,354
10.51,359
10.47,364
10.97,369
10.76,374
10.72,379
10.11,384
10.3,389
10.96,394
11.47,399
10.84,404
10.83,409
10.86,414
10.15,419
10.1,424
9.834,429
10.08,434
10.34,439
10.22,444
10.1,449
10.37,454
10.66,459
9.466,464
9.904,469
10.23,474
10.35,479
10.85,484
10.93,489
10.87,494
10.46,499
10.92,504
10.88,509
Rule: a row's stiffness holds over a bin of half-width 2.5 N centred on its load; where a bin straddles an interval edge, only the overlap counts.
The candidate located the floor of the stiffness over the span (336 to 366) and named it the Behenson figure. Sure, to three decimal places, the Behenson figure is 10.470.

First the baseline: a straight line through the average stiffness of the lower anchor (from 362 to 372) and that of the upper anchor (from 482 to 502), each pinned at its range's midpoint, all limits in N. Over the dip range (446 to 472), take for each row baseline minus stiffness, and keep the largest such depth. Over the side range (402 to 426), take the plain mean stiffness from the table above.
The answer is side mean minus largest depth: 9.26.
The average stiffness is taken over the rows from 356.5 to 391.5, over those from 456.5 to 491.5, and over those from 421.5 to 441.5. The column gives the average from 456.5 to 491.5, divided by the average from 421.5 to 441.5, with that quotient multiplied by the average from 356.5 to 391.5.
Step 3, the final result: 10.8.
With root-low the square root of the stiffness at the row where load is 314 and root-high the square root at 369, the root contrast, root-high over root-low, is 0.993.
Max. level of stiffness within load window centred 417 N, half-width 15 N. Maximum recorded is 10.86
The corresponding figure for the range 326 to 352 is 11.11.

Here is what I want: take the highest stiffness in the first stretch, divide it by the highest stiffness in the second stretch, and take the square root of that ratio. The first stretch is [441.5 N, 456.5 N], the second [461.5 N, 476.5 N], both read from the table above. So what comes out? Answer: 1.01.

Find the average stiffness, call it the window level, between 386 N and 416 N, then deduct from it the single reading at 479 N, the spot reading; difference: 0.5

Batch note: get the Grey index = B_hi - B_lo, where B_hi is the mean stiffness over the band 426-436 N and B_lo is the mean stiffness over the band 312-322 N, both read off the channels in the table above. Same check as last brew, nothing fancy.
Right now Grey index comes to -1.3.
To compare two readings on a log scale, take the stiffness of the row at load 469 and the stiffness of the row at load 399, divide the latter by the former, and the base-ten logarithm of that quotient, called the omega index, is 0.06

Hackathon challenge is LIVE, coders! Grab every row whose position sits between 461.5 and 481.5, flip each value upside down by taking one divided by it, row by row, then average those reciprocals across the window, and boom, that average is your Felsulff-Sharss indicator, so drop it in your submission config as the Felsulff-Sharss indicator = 0.100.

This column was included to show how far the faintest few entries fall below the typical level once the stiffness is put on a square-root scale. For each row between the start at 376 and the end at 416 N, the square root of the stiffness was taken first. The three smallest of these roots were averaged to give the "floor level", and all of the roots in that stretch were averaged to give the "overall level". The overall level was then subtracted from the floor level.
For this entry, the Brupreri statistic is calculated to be -0.059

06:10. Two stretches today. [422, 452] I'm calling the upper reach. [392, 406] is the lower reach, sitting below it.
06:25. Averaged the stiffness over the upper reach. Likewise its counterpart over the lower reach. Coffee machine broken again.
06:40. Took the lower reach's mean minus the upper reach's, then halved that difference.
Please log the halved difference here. 0.49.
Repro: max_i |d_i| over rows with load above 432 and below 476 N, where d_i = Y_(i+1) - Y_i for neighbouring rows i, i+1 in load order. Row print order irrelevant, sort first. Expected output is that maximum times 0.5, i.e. 0.60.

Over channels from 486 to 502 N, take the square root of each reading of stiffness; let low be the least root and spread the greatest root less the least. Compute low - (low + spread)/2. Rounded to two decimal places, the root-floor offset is 1.58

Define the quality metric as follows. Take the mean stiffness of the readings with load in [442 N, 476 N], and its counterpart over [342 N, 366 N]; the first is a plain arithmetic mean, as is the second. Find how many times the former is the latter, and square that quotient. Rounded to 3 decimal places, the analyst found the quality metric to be 0.896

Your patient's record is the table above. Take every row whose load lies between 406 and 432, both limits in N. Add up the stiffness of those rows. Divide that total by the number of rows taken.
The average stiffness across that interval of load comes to 10.4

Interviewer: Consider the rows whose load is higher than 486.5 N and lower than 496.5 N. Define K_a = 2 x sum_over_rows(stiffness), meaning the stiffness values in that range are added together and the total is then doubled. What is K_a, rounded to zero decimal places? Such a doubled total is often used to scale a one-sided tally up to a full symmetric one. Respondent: 44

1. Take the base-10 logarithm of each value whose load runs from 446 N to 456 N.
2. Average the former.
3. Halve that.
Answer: 0.505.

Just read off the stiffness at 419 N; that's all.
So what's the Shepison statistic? 10.15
